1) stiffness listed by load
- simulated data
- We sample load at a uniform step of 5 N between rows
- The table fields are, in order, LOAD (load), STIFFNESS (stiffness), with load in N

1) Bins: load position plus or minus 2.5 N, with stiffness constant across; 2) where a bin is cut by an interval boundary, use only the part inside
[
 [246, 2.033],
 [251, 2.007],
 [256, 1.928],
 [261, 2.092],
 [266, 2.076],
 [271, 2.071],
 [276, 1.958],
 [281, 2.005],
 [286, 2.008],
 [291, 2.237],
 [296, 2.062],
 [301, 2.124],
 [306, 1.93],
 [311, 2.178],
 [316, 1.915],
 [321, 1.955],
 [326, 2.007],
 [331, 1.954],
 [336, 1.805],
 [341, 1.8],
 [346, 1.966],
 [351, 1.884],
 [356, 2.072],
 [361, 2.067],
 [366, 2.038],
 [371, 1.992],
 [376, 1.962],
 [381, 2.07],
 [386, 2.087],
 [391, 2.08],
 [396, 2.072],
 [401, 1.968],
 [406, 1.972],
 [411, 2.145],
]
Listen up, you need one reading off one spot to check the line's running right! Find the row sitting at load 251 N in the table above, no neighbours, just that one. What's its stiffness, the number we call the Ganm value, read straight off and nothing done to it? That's 2.007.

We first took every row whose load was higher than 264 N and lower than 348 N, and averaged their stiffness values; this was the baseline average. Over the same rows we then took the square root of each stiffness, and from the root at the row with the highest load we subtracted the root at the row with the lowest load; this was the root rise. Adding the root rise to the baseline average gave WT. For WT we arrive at 1.96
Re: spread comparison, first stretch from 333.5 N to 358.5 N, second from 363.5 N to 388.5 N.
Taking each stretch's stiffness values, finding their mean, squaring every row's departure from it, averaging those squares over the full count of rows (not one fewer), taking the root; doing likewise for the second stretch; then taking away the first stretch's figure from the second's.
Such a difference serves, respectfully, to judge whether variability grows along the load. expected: -0.06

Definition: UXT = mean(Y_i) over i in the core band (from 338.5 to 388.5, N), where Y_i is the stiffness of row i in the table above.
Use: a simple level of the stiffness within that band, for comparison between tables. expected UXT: 1.99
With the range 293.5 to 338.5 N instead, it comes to 1.99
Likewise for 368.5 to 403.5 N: 2.03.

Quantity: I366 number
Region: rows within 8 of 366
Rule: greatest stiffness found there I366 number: 2.067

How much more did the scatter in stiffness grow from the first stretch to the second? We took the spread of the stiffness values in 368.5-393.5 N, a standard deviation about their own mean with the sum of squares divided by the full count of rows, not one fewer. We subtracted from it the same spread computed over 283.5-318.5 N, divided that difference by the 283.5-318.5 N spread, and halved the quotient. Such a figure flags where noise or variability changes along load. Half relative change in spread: -0.27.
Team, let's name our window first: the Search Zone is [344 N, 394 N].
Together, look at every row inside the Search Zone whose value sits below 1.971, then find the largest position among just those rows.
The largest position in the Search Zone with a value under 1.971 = 376 N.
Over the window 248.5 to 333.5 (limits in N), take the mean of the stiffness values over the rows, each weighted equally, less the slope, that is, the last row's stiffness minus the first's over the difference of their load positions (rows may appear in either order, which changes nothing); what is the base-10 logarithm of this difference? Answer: 0.308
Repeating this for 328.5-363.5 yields 0.286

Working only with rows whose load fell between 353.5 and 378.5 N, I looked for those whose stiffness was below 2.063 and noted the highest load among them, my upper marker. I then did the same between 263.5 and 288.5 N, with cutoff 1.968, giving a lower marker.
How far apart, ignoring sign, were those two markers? 100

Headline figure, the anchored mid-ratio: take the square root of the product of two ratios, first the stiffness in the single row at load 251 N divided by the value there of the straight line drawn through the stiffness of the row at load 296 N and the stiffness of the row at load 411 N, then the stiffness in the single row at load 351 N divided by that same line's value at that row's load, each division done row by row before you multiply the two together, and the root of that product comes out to 0.942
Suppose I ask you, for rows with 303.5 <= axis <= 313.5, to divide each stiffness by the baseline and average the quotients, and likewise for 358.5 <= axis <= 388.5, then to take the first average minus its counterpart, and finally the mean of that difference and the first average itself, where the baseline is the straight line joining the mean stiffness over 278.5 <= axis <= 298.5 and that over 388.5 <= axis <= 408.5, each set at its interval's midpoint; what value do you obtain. 0.49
